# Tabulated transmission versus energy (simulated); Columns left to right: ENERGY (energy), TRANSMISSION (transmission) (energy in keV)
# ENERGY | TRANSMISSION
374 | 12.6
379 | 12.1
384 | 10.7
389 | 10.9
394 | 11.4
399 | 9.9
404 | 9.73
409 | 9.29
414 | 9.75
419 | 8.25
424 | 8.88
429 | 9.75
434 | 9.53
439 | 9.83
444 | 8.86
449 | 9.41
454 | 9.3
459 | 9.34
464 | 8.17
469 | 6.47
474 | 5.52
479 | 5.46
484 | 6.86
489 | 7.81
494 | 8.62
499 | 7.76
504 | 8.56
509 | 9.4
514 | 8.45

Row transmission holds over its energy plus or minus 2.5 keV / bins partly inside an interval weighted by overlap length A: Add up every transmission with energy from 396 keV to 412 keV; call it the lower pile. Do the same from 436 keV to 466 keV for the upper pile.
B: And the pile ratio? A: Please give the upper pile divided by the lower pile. 1.9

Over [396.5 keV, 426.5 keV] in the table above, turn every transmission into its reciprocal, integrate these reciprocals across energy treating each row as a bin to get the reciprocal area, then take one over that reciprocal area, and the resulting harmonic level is 0.31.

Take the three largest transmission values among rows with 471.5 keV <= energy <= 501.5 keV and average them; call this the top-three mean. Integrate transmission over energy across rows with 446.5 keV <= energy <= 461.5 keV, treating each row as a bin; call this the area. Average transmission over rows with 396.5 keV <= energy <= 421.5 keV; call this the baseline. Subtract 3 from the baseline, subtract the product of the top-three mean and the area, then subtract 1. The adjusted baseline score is -1125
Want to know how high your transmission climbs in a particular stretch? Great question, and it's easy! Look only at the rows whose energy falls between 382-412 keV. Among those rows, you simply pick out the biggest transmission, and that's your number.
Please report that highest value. 11.4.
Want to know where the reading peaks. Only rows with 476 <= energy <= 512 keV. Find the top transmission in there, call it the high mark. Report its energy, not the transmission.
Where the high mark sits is 509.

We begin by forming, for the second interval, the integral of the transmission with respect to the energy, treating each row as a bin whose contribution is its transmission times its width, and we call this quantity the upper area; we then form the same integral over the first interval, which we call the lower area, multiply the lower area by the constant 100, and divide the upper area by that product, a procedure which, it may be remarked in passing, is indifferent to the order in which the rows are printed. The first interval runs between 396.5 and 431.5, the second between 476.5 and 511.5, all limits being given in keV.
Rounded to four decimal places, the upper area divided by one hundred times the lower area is 0.0083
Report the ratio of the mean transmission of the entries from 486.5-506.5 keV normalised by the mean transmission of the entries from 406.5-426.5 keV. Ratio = 0.91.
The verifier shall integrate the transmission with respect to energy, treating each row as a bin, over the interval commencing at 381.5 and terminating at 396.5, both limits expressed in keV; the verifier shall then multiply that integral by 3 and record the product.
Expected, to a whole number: 495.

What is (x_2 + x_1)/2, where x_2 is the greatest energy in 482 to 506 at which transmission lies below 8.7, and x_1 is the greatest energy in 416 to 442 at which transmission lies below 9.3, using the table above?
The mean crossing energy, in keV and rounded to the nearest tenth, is 464.0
